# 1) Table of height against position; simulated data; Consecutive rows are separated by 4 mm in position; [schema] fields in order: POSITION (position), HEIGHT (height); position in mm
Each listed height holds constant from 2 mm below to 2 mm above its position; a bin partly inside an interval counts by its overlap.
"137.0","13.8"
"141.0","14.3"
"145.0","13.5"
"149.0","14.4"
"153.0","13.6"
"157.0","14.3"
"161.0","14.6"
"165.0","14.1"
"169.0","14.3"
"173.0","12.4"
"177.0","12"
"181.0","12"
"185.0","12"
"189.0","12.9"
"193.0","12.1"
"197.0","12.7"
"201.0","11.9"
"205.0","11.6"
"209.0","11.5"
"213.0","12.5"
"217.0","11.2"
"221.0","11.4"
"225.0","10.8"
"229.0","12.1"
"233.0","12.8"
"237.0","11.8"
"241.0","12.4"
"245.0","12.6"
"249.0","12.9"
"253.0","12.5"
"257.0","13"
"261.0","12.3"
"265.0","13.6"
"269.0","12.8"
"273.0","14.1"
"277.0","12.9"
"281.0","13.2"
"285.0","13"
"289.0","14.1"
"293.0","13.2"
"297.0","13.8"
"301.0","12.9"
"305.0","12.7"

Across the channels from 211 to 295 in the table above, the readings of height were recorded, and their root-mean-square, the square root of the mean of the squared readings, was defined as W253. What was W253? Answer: 12.7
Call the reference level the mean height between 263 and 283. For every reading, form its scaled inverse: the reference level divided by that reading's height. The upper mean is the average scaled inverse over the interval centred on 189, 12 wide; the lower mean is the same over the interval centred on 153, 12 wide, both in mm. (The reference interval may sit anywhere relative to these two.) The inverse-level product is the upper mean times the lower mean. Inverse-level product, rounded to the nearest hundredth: 1.02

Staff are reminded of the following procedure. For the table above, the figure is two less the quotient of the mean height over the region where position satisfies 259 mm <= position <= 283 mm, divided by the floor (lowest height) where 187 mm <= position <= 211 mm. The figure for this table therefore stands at 0.86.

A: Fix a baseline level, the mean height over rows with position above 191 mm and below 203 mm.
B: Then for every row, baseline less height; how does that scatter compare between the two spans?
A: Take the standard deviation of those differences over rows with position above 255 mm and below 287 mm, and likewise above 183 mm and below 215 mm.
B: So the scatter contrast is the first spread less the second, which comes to 0.03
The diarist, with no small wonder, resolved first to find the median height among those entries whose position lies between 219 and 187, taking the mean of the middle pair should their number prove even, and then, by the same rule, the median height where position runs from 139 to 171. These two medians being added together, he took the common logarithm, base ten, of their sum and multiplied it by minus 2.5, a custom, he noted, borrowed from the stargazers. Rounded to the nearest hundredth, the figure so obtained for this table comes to -3.55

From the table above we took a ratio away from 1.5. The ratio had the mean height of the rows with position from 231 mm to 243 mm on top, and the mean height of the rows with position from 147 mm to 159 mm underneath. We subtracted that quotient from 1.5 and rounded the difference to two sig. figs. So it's 0.63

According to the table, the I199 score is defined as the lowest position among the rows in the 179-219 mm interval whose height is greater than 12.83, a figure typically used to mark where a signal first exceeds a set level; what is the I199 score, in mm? 189.0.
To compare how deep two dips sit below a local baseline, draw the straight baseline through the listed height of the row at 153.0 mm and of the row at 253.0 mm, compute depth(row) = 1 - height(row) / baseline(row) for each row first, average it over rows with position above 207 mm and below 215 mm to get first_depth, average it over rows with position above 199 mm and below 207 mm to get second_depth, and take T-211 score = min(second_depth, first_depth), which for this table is 0.074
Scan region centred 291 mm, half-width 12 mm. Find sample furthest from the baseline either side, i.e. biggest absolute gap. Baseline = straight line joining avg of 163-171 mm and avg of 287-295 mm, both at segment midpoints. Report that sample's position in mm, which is 301.0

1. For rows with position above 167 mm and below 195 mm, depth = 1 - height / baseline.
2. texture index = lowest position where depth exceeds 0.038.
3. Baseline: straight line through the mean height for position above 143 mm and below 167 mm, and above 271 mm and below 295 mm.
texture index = 173.0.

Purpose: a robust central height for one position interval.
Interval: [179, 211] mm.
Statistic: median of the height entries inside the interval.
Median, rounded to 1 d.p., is 12.0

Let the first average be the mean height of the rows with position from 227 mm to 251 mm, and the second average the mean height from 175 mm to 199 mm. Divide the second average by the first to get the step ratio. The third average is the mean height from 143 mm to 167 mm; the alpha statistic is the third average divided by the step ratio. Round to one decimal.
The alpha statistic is 14.3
